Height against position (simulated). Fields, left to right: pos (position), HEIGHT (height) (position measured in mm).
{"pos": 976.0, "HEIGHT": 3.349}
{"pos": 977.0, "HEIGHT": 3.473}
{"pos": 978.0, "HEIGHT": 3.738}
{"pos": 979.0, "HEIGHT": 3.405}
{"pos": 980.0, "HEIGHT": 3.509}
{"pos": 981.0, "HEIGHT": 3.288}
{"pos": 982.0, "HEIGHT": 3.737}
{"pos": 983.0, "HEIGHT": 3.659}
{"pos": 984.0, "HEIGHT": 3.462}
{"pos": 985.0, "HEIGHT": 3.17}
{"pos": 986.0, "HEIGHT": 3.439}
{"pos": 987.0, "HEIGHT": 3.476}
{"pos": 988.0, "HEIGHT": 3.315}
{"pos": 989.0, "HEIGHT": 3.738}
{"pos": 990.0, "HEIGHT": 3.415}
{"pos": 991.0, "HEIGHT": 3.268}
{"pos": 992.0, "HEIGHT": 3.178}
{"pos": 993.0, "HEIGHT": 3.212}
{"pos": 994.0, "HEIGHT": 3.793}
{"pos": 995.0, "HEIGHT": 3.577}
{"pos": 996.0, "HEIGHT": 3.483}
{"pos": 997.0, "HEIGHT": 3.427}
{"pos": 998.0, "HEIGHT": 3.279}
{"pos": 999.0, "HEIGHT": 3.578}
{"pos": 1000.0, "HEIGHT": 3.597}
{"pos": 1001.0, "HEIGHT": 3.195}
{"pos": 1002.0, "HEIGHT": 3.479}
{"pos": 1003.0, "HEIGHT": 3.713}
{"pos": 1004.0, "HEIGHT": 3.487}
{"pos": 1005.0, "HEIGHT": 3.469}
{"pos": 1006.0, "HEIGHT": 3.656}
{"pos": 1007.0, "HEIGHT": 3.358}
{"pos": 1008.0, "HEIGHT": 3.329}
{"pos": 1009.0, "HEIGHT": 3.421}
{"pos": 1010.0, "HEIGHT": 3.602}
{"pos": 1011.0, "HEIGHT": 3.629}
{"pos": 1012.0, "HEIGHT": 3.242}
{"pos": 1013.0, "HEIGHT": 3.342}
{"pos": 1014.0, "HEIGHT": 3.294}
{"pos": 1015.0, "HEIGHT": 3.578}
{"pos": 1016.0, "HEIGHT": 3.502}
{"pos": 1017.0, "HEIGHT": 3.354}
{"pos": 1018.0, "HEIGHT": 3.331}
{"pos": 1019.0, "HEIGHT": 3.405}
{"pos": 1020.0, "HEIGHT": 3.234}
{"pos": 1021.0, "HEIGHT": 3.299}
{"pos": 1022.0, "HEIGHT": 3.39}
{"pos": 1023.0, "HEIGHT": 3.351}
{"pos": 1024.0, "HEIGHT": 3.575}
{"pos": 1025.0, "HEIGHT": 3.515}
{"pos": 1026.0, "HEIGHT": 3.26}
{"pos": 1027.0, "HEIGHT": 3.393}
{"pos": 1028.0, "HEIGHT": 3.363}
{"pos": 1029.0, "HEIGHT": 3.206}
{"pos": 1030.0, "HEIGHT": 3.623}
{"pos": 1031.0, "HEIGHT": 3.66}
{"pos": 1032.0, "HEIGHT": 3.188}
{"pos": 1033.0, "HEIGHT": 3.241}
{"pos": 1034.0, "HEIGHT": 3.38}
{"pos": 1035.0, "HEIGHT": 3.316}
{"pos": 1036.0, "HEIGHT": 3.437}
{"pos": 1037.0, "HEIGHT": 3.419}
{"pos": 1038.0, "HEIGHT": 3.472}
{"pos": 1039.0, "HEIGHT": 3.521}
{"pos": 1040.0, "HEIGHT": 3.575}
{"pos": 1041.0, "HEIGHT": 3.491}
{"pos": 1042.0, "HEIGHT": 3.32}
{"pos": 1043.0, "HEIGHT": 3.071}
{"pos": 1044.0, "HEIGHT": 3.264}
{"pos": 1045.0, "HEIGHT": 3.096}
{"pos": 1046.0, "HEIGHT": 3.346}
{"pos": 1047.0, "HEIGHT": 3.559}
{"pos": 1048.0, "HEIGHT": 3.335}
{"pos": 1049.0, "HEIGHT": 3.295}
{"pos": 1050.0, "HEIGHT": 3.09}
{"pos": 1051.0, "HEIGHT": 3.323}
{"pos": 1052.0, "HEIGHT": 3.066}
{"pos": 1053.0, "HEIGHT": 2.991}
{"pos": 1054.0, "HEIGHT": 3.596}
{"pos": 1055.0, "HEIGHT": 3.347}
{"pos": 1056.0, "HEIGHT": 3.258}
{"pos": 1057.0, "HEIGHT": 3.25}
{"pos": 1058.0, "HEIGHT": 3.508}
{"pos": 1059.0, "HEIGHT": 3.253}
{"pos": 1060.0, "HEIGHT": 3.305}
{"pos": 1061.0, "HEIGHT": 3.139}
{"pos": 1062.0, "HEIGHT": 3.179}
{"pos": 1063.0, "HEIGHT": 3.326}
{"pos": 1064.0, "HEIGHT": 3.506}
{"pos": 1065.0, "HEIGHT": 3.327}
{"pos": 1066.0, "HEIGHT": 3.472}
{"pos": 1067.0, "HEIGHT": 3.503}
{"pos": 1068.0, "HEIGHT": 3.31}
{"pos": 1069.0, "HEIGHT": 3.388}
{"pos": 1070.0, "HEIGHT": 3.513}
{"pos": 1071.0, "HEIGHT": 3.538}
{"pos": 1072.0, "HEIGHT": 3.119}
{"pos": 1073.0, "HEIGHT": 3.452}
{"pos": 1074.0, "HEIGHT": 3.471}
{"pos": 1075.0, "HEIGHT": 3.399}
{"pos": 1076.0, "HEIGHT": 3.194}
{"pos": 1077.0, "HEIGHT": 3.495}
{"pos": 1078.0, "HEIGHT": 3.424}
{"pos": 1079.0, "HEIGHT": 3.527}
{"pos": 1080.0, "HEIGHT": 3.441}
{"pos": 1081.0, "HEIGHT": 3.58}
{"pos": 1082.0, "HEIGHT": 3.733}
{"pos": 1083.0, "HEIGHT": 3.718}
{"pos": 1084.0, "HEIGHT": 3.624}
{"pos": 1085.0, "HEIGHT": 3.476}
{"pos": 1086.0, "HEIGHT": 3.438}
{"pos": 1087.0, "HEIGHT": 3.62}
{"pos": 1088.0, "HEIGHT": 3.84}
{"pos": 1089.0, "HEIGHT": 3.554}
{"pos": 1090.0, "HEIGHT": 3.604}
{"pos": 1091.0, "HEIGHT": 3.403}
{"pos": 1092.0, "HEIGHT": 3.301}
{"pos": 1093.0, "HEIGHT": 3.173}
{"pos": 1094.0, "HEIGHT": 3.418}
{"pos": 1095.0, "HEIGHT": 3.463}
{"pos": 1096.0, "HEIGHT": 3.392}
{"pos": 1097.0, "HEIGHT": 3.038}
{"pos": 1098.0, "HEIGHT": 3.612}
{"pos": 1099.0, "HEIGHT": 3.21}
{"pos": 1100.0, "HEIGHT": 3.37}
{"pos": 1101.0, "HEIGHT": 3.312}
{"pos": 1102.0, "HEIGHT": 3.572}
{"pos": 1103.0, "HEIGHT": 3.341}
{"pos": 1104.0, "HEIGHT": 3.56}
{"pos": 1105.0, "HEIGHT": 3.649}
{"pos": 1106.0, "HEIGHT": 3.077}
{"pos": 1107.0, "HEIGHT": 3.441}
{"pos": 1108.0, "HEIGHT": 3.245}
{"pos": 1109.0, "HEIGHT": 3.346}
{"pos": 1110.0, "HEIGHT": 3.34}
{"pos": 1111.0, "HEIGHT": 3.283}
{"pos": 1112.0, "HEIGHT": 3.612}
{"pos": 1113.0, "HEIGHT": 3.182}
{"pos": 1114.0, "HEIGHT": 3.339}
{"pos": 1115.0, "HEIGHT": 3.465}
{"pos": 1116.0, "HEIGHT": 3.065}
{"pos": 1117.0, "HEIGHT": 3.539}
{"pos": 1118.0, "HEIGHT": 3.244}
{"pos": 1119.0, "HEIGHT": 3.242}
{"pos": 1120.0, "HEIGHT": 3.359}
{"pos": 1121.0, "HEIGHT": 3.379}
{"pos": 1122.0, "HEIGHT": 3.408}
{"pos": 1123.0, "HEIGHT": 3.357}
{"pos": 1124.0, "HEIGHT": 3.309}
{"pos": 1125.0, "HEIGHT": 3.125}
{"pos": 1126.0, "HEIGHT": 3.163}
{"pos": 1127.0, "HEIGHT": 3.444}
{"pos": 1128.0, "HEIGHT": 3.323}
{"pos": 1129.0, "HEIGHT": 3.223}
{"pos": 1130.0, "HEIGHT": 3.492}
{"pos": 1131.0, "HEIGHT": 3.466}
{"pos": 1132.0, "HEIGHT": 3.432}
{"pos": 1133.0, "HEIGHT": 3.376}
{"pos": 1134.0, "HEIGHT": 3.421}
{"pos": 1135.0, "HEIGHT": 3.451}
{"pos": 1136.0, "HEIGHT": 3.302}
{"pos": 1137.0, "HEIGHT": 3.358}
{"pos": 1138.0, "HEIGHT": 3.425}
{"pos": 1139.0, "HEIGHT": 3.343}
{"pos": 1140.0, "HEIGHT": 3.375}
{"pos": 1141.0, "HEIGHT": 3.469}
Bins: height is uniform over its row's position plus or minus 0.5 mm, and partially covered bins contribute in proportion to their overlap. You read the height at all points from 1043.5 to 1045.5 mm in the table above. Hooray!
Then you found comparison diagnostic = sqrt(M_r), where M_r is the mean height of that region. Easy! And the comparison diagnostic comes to 1.78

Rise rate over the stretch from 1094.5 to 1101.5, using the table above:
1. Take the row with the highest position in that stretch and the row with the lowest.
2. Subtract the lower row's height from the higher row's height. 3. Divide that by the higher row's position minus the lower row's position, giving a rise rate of -0.025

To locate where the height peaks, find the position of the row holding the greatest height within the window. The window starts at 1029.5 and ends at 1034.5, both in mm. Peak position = 1031.0 mm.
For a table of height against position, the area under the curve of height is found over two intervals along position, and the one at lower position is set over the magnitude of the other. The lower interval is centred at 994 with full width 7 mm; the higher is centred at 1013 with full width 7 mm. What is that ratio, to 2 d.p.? 0.99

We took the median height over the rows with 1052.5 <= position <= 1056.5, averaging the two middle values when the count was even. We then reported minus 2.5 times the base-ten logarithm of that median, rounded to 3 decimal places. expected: -1.297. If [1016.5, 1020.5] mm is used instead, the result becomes -1.310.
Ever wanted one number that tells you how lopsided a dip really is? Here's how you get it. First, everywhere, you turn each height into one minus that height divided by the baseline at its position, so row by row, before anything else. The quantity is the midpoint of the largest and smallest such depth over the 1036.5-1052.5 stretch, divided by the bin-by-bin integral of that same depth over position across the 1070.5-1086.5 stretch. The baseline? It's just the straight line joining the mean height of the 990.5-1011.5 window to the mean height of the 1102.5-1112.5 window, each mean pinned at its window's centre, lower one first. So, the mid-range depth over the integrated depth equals -0.10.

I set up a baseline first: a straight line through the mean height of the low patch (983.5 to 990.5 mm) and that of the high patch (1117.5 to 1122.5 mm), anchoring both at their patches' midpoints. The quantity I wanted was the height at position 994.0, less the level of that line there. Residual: 0.37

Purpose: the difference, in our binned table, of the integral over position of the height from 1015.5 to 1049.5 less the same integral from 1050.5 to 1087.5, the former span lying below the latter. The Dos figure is -11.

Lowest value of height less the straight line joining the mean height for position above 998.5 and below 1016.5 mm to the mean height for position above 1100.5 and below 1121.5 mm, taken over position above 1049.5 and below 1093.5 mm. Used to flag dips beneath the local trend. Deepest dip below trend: -0.43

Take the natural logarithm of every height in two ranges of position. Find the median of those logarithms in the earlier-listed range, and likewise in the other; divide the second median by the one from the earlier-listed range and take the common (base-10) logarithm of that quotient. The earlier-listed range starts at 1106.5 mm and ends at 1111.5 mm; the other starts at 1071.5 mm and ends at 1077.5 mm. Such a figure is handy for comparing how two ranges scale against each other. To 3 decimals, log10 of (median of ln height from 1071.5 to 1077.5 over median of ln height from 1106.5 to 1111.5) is 0.009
